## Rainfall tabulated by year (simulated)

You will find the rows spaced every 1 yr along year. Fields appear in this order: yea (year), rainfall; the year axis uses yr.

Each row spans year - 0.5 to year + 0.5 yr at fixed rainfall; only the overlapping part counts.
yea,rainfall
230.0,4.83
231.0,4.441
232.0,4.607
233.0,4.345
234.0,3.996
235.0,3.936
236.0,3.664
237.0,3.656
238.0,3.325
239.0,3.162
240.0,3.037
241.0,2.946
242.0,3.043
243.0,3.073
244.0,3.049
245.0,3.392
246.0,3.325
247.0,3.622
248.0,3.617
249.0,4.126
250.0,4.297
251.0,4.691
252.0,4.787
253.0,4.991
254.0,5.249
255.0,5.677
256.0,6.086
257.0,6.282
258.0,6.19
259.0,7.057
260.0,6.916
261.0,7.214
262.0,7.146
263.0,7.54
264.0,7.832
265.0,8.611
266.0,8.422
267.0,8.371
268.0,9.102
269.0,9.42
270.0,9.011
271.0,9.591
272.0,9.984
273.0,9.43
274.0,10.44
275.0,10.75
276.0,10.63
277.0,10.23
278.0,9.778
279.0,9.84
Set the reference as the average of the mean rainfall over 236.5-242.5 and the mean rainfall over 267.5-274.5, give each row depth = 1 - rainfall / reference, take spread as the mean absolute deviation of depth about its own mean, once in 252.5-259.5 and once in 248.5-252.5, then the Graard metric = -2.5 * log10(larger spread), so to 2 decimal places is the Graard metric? 2.69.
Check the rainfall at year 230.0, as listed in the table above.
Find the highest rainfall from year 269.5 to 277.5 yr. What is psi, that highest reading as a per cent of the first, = 223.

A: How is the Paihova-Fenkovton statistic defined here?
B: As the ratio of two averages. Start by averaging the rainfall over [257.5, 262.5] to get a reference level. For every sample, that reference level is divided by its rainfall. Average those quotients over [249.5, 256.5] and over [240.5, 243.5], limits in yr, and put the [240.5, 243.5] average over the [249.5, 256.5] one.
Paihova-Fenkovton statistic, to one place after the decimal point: 1.7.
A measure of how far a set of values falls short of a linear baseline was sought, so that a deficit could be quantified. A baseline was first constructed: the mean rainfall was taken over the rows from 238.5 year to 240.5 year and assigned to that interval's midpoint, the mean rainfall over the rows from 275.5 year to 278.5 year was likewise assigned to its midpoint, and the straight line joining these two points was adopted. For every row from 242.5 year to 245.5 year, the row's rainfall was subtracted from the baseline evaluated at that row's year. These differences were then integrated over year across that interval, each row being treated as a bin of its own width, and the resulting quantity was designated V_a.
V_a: 2.3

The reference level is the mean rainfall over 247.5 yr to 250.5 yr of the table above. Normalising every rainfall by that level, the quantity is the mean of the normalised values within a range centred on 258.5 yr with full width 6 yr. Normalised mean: 1.7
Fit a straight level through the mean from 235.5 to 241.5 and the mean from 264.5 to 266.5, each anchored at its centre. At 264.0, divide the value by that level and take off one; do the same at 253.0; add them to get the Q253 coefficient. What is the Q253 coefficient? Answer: -0.23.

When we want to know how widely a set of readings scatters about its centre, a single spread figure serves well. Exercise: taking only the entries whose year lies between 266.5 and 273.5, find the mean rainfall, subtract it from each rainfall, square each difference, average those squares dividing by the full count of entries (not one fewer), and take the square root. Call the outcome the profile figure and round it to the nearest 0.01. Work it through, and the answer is 0.47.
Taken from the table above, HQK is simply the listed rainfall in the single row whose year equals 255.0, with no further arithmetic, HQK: 5.677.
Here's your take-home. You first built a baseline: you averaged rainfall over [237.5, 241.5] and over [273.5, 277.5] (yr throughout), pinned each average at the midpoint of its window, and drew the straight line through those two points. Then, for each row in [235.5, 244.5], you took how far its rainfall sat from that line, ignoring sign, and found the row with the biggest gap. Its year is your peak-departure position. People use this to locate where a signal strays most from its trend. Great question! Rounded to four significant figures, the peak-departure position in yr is 236.0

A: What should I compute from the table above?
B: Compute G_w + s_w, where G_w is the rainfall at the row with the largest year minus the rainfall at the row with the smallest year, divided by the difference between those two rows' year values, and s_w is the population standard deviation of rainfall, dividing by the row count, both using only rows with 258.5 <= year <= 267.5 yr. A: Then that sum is 0.8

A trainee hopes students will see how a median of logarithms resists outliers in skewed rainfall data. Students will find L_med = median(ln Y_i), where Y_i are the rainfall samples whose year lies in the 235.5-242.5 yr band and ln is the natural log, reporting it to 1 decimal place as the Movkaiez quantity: 1.2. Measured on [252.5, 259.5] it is 1.8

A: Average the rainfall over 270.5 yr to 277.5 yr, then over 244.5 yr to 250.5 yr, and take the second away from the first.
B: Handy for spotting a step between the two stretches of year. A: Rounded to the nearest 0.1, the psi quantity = 6.4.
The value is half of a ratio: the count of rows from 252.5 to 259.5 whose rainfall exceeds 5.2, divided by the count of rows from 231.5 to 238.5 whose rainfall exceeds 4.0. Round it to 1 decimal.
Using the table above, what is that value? 1.5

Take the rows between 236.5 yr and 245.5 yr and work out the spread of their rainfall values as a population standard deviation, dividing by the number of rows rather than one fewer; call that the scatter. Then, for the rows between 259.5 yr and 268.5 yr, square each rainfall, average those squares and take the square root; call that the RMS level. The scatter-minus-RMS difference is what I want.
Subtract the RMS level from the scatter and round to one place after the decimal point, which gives -7.7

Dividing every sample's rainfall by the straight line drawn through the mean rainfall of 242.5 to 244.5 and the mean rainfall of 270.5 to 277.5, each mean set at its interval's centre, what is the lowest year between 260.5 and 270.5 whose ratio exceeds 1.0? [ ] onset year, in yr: 261.0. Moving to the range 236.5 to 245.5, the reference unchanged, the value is 237.0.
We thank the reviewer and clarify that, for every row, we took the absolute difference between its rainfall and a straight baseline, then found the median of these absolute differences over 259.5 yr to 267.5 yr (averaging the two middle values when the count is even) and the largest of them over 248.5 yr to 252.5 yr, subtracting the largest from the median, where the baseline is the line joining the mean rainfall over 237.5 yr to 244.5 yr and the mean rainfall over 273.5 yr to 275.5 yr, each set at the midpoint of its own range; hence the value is -0.39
